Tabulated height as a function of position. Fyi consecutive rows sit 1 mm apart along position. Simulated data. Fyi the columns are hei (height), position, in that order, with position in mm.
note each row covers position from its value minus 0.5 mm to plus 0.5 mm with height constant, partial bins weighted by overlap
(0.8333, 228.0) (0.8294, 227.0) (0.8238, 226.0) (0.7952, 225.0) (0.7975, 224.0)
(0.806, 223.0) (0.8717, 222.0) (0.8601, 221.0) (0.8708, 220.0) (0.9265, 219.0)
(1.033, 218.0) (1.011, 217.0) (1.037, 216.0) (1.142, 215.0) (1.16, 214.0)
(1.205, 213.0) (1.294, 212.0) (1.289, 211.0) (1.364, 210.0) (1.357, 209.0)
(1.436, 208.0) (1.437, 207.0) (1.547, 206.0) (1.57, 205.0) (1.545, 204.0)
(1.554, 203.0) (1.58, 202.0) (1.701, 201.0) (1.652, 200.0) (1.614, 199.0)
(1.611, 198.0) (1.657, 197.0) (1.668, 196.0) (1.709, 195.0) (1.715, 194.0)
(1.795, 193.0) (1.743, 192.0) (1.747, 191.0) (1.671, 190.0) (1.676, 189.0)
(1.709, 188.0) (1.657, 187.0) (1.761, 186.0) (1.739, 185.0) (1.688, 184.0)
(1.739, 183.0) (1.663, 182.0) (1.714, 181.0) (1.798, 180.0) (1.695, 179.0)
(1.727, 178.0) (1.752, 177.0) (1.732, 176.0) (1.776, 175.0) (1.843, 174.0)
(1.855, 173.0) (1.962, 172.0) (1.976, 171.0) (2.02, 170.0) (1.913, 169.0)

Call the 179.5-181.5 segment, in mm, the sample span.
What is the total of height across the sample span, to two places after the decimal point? 3.51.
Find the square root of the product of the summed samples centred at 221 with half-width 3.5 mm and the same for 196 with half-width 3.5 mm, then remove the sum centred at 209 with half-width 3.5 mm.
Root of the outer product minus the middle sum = -1.2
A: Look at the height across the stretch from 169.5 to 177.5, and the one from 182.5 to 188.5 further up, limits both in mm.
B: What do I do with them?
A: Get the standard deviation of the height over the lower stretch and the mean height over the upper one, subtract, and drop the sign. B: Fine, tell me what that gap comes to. 1.6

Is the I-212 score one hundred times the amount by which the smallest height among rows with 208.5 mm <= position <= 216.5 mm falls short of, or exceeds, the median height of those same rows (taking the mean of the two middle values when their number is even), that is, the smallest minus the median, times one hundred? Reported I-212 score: -21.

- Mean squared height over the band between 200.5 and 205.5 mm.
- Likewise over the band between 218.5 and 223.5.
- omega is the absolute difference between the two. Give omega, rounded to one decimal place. 1.8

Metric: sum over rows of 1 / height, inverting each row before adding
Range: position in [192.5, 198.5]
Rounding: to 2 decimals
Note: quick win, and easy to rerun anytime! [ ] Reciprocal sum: 3.55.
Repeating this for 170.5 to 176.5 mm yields 3.24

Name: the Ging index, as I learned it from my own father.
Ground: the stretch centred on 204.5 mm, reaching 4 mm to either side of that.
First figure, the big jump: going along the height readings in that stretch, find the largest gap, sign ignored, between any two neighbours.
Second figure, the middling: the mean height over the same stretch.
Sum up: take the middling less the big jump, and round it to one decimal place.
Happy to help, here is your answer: 1.4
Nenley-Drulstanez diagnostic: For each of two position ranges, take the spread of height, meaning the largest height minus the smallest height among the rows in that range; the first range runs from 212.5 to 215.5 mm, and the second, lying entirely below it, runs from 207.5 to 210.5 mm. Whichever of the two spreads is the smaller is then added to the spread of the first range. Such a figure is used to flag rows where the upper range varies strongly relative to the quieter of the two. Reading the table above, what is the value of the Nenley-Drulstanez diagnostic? 0.13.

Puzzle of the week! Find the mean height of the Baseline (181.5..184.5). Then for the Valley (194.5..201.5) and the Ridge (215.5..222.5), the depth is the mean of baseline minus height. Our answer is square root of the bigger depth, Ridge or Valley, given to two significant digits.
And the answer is 0.87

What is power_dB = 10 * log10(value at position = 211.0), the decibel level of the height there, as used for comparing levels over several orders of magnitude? 1.1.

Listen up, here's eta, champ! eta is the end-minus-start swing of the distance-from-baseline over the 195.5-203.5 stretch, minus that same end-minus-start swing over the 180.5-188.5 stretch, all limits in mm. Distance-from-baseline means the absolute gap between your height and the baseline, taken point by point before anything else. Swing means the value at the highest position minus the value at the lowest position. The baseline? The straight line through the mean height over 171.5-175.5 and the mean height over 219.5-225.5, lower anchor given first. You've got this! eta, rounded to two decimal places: -0.11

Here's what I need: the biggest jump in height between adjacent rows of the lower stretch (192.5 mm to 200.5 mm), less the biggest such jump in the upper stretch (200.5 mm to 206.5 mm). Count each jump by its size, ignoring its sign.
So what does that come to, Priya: -0.041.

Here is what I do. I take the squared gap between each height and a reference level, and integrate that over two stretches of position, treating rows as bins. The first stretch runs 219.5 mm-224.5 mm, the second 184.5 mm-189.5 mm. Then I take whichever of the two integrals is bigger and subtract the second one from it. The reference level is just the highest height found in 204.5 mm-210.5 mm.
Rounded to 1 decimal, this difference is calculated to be 2.6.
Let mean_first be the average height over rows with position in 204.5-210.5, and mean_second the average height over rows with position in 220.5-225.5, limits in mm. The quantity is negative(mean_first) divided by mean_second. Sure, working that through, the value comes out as -1.8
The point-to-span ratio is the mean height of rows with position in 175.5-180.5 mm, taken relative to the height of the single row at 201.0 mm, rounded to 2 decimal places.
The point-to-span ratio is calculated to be 1.02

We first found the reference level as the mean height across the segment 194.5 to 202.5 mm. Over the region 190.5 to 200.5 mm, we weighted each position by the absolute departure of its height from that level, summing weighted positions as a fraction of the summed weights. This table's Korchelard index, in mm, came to 193.7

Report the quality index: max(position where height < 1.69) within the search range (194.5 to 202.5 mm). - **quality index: 202.0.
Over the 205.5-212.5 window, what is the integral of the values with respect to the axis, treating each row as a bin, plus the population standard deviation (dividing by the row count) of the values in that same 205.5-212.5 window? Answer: 9.8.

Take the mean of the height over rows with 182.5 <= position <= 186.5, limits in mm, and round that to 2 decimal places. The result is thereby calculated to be 1.73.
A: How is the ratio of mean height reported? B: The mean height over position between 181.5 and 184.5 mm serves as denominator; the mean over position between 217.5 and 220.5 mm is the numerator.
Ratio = 0.6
